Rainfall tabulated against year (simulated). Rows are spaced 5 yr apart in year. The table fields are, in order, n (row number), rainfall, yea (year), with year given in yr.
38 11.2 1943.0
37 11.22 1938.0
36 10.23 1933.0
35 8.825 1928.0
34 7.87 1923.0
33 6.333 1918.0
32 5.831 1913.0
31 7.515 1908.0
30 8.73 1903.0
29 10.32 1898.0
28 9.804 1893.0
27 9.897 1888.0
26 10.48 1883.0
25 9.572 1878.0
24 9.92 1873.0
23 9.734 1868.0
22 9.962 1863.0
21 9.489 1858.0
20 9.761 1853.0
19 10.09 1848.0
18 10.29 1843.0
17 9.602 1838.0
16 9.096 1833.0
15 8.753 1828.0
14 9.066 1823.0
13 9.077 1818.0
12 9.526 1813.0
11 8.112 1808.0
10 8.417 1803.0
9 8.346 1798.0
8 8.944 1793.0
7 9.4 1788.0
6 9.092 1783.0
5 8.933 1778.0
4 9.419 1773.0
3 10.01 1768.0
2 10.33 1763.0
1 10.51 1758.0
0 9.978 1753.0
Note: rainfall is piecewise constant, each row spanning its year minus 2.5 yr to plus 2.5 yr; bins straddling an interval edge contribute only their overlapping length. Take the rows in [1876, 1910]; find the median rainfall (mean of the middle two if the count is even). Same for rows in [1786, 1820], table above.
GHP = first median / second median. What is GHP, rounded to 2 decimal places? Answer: 1.10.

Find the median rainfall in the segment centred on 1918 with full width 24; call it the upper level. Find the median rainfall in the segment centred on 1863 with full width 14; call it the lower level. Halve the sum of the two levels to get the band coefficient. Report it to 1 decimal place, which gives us 8.6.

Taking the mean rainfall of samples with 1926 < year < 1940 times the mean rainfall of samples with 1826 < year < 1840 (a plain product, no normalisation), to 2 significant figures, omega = 92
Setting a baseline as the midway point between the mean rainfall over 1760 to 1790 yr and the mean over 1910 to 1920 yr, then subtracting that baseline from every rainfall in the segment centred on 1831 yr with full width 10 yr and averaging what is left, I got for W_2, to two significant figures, 1.1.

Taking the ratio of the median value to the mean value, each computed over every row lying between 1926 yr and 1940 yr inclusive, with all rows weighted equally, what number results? 1.01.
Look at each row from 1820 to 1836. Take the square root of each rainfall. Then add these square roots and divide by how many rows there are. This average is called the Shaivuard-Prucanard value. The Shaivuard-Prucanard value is 3.00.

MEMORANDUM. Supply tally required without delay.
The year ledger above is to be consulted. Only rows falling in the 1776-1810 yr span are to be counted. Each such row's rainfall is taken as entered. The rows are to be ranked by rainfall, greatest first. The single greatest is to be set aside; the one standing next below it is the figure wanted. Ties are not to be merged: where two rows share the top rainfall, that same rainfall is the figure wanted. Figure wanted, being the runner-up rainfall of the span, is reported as 9.092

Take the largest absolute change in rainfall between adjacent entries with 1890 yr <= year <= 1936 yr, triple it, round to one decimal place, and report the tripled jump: 5.1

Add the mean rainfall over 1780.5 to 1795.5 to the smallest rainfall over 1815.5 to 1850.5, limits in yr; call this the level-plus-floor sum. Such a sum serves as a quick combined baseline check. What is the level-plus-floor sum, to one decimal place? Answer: 17.9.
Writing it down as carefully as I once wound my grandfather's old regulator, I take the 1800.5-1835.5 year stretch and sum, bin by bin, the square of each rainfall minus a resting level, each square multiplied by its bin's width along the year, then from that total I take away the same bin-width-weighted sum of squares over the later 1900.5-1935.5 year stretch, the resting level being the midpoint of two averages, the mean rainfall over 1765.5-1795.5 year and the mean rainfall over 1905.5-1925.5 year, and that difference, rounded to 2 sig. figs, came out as -43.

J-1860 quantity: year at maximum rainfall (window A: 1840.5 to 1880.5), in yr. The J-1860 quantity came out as 1843.0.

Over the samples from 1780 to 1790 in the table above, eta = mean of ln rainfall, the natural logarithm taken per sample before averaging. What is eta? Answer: 2.22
